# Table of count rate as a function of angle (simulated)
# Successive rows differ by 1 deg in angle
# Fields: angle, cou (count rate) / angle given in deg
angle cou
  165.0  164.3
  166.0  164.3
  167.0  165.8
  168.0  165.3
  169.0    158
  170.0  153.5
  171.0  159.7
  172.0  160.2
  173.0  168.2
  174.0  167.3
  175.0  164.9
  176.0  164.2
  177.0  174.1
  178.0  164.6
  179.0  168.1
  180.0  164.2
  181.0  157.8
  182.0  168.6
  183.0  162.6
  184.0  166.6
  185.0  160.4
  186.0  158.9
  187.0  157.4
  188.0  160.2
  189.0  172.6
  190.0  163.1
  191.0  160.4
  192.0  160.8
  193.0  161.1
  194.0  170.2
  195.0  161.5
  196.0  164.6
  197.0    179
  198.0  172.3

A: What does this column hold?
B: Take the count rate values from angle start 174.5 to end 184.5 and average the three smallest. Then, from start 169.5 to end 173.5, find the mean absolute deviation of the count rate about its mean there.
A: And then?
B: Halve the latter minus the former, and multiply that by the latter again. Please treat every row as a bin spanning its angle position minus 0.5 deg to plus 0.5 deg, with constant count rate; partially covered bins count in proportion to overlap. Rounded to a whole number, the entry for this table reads -307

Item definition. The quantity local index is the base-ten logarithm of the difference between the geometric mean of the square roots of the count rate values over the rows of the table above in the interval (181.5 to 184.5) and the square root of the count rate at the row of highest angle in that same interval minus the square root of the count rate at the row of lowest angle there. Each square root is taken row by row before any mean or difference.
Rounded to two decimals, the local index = 1.11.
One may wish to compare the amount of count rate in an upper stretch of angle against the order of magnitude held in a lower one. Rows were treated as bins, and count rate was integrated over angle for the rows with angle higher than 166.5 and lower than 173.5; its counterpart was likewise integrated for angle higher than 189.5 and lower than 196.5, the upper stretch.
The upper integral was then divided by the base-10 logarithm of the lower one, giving 374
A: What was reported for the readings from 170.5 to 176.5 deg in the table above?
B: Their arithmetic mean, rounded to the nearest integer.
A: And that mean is 164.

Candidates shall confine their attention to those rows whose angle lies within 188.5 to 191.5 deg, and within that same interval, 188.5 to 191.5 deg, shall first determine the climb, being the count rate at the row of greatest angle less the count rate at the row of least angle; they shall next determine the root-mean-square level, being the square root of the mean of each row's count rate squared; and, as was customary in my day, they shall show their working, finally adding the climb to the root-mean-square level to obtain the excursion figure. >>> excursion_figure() 153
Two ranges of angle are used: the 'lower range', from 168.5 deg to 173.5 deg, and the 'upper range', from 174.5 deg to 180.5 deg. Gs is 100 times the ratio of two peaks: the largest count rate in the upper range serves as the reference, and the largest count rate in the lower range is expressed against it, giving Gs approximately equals 97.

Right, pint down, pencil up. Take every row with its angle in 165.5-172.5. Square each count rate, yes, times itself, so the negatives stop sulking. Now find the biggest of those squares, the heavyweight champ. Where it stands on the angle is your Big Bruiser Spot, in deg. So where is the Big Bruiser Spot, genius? 167.0 deg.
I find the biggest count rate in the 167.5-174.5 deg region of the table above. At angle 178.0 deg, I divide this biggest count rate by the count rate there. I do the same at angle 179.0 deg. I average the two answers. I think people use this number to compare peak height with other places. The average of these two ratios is 1.01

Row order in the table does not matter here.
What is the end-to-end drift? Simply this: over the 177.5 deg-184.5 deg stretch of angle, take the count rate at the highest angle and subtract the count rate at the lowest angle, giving 2.0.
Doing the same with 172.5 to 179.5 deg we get -0.1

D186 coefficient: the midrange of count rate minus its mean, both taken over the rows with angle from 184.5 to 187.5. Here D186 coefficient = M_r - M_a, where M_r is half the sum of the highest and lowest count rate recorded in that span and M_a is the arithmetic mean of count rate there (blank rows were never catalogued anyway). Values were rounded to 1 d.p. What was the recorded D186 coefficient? 0.0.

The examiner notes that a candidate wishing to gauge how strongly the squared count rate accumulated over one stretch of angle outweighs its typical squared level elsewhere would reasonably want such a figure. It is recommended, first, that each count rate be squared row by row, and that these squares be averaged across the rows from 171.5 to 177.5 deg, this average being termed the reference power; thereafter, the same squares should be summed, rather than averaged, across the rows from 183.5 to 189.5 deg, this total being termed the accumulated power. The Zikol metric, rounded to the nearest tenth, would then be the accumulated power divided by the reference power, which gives 5.7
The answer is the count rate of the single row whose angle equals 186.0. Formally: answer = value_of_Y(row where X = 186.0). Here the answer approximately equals 158.9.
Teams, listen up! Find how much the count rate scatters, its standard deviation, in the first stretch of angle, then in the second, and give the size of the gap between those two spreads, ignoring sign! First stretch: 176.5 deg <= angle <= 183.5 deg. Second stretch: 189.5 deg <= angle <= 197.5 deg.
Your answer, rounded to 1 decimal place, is 1.3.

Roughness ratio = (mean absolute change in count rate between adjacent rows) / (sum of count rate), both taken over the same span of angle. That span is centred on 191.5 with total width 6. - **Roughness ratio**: 0.0045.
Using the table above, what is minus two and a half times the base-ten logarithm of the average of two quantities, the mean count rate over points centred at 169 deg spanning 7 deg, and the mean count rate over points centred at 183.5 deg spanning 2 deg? -5.53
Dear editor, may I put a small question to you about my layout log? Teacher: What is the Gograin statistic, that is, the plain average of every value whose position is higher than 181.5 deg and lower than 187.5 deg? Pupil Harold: 162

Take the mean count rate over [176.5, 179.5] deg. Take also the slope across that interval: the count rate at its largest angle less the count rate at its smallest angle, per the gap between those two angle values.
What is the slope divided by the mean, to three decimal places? -0.018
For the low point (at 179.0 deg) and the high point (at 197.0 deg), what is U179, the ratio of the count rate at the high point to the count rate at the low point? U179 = 1.06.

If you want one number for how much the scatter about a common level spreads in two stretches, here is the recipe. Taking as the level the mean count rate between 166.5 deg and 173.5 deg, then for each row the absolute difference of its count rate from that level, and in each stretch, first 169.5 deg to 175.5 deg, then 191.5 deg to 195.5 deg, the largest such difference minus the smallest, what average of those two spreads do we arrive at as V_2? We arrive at 7.7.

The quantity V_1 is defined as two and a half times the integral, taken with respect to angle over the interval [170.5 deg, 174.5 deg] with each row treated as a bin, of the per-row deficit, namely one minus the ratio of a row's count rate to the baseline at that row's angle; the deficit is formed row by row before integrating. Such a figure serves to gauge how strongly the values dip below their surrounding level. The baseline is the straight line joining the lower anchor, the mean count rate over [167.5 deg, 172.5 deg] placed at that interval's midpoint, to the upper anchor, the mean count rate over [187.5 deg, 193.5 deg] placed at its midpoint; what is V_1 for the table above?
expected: -0.25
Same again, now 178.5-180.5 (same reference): -0.16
